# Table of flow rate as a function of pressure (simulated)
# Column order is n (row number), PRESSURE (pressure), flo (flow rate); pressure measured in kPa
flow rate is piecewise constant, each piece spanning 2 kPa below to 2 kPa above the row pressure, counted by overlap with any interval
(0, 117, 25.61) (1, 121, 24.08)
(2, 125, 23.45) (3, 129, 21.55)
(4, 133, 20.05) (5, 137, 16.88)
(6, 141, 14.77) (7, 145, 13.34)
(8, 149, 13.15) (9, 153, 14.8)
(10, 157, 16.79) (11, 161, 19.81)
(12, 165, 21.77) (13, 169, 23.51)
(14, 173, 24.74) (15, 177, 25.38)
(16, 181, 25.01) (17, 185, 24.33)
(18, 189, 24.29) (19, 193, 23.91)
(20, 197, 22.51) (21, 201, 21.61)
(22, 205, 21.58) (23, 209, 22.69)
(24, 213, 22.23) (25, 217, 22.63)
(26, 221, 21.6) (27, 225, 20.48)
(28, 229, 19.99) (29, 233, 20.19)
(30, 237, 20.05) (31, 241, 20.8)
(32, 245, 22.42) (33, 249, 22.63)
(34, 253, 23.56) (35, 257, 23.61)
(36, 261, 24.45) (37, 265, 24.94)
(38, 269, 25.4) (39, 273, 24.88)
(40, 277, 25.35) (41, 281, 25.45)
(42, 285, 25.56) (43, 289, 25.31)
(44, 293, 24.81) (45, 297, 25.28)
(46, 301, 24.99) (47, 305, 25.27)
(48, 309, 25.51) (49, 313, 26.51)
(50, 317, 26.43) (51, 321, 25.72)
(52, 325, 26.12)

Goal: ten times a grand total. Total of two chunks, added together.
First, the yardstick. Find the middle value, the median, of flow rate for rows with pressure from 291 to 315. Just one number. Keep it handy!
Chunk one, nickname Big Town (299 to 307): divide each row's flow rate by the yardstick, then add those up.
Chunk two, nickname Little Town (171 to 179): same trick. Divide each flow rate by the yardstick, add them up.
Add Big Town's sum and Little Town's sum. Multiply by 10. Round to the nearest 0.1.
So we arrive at 39.7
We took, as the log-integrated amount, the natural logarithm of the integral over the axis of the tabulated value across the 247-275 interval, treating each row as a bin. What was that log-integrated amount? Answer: 6.52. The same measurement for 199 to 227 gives 6.42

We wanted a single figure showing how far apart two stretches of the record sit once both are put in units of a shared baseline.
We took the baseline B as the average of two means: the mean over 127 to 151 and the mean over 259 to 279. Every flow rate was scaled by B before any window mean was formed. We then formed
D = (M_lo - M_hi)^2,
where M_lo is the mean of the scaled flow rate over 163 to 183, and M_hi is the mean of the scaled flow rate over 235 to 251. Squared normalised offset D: 0.016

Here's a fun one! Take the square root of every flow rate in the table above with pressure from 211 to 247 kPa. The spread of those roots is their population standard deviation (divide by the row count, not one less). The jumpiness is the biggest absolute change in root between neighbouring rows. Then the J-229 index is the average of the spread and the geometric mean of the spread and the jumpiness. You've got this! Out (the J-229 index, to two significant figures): 0.12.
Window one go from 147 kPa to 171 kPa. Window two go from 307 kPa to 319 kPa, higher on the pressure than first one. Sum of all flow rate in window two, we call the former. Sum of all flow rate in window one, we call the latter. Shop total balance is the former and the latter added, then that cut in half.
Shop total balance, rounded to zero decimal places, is 94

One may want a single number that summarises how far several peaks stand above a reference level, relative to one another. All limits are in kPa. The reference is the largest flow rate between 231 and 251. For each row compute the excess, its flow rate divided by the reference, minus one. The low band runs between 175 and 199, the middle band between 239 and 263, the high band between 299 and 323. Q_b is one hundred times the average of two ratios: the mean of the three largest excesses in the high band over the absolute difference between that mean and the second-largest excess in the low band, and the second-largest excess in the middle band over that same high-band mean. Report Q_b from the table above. 162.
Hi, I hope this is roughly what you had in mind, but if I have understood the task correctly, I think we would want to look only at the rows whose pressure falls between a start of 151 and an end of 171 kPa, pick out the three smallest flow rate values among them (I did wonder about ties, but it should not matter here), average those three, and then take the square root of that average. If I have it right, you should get 4.14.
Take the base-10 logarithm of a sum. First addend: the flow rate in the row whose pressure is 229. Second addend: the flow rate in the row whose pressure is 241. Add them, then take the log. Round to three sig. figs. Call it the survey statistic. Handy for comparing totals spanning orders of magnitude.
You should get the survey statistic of 1.61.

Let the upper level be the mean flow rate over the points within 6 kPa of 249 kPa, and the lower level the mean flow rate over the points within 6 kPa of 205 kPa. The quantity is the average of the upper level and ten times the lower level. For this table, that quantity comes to 121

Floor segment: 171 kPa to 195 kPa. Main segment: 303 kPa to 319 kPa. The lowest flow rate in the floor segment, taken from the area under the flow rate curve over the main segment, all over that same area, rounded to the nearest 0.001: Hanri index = 0.942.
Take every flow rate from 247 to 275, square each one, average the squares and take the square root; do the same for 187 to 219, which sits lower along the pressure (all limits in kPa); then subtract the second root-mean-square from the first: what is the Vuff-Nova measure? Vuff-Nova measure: 1.5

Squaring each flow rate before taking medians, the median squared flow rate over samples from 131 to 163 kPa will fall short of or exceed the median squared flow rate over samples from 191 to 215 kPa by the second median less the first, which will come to 250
